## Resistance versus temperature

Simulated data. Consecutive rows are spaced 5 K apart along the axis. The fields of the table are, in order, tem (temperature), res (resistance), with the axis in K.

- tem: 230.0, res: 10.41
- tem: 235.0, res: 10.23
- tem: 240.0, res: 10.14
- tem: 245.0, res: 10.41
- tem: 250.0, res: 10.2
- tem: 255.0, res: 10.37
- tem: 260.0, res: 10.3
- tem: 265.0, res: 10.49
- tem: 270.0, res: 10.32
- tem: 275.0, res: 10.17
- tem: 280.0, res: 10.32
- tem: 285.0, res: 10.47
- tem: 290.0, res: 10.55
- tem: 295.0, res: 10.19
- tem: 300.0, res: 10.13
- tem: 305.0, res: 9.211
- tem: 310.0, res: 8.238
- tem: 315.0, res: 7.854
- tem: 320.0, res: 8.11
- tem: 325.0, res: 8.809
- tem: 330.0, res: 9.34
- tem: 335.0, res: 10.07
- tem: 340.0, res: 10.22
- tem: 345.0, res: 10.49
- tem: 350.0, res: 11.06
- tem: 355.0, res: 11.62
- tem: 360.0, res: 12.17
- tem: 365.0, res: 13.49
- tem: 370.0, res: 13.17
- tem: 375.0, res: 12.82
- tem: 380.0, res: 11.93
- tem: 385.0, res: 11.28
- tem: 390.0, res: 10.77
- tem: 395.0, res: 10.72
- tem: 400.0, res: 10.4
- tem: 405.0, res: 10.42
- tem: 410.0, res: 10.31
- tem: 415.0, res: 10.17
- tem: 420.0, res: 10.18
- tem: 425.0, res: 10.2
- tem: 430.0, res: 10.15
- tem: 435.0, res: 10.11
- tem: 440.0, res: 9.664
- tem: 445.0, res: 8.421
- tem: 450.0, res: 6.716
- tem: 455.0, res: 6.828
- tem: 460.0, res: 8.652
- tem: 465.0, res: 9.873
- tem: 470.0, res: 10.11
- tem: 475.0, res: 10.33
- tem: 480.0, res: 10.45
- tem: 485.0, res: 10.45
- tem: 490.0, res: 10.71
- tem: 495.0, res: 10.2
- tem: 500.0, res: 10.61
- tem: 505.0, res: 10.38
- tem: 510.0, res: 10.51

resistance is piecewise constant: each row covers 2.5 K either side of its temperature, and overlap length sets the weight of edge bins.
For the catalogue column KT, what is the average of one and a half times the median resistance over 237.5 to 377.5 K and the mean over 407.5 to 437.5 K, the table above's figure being 12.8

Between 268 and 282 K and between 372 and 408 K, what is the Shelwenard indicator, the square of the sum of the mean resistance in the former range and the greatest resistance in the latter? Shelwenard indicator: 533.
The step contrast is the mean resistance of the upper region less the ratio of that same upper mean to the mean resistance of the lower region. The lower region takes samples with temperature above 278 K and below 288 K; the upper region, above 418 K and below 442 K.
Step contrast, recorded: 9.1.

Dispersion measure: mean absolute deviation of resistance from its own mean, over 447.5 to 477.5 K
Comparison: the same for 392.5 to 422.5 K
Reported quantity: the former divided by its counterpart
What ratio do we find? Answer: 9.2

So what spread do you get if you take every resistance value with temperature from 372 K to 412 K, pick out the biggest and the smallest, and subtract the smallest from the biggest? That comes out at 3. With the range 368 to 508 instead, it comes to 6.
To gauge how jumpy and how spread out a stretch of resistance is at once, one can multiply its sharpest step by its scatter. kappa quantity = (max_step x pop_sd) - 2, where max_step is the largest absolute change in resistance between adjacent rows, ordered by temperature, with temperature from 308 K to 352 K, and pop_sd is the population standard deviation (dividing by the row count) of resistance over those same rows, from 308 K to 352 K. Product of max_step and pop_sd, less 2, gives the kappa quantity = -1.2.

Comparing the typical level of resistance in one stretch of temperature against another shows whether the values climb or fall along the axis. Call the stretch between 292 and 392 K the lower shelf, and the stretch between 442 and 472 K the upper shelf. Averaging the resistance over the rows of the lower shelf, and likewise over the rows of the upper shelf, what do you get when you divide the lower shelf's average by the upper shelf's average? 1.25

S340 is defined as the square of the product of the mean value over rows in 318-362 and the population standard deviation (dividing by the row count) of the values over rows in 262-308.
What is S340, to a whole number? 15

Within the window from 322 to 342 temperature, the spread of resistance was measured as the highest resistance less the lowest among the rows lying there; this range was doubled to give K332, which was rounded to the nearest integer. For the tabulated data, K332 3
